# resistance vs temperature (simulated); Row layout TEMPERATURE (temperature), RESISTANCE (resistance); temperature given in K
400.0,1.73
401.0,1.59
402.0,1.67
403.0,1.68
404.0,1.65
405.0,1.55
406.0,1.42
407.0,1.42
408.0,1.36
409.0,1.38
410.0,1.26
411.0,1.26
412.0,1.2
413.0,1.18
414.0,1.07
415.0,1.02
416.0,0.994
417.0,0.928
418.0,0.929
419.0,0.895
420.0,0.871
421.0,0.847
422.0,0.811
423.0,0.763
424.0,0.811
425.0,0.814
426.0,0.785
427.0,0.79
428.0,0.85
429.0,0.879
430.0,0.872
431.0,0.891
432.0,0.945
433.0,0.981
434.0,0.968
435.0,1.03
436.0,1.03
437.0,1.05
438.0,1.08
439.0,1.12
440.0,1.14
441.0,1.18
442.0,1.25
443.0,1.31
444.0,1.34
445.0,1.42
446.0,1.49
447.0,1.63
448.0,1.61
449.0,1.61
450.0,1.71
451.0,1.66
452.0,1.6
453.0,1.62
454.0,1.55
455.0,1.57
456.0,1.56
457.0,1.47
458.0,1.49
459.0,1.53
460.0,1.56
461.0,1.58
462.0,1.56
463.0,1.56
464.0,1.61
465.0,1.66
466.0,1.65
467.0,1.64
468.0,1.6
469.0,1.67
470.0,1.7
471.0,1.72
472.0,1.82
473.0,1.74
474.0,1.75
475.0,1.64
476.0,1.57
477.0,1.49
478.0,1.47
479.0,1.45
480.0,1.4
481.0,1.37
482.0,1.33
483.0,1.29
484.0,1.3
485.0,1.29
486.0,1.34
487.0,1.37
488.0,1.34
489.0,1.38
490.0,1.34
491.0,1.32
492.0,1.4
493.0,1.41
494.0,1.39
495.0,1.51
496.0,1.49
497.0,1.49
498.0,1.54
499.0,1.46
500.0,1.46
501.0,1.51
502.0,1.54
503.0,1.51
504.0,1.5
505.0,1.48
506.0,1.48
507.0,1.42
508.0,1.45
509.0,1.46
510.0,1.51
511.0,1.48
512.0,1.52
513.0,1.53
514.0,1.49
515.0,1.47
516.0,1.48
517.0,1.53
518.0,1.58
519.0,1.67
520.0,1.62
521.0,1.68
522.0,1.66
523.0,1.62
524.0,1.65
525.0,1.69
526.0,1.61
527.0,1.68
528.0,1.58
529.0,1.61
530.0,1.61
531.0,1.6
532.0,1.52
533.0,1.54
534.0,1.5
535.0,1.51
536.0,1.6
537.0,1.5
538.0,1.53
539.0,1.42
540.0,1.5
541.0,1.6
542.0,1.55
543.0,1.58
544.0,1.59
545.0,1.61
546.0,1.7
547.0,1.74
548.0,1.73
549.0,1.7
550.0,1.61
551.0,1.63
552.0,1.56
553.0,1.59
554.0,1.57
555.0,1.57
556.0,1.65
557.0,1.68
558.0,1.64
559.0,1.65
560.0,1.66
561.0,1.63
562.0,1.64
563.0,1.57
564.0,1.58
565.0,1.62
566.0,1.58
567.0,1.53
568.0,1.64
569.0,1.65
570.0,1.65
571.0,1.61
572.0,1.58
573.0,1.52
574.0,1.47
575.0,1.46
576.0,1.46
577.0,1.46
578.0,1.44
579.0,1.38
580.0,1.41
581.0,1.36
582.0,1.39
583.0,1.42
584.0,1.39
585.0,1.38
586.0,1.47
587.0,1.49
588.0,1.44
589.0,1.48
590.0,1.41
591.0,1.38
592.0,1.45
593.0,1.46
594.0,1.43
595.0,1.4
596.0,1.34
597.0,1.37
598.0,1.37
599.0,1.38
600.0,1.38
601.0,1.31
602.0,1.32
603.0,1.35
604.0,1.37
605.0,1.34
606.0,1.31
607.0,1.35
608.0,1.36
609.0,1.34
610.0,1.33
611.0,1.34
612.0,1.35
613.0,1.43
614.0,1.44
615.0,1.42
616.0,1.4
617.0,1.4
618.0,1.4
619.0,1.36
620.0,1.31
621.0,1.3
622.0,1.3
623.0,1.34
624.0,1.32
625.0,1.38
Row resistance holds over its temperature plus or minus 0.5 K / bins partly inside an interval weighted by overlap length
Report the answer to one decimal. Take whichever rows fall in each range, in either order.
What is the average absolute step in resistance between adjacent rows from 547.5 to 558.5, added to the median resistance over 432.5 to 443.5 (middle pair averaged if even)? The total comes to 1.1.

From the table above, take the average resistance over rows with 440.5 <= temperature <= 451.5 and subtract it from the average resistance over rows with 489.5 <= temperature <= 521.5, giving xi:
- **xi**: 0.0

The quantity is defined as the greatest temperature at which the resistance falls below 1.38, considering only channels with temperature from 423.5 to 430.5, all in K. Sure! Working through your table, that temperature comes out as 430.0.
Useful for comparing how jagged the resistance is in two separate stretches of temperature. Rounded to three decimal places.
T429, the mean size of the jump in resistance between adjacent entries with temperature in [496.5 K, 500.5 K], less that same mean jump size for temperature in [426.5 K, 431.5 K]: 0.015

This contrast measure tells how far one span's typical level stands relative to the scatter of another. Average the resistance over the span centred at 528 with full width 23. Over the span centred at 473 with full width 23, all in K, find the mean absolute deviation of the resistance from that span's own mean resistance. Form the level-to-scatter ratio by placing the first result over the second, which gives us 13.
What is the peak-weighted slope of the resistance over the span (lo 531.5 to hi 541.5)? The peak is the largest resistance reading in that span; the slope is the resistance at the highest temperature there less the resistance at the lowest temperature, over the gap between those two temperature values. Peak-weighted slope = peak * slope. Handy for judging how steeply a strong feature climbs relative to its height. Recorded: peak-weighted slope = 0.014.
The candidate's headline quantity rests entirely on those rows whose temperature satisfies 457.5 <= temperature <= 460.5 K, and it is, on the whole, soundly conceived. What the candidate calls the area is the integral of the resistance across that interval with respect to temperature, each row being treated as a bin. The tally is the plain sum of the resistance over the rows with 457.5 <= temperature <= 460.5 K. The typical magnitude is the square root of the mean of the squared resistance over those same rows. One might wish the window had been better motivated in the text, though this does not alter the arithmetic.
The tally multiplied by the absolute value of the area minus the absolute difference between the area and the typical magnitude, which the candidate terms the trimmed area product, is 7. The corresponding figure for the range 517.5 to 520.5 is 8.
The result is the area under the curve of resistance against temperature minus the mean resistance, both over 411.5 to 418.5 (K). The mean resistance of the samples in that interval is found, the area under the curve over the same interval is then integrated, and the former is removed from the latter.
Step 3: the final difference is 6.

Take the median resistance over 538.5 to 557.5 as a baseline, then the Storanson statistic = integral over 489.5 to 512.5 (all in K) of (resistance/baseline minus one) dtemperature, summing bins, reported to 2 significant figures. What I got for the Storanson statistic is -2.0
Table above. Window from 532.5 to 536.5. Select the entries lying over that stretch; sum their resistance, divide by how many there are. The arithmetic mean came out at 1.54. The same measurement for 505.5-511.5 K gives 1.47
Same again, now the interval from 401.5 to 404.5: 1.67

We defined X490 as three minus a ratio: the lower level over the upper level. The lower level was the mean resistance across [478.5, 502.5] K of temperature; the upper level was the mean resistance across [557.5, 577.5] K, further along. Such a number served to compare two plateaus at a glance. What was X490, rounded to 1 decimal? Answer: 2.1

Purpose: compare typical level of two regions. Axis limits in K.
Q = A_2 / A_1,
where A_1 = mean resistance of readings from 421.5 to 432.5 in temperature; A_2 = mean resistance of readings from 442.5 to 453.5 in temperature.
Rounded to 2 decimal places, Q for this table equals 1.85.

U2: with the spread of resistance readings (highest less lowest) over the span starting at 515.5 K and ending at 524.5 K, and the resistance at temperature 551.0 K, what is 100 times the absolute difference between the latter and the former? 143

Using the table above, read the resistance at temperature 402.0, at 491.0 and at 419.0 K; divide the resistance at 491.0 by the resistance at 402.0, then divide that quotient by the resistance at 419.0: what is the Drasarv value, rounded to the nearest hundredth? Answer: 0.88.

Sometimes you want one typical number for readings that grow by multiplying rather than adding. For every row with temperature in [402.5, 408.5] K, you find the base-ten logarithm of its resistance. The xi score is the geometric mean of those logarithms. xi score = 0.18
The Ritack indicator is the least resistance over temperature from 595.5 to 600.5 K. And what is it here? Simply 1.34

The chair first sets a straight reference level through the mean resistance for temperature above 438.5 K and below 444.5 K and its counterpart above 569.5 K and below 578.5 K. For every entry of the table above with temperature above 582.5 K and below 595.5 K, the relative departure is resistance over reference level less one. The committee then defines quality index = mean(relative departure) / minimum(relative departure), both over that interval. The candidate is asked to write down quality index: 0.7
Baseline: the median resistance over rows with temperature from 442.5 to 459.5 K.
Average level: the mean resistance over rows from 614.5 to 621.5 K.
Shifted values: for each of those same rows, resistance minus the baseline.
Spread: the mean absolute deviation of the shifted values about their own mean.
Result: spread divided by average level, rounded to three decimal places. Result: 0.029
